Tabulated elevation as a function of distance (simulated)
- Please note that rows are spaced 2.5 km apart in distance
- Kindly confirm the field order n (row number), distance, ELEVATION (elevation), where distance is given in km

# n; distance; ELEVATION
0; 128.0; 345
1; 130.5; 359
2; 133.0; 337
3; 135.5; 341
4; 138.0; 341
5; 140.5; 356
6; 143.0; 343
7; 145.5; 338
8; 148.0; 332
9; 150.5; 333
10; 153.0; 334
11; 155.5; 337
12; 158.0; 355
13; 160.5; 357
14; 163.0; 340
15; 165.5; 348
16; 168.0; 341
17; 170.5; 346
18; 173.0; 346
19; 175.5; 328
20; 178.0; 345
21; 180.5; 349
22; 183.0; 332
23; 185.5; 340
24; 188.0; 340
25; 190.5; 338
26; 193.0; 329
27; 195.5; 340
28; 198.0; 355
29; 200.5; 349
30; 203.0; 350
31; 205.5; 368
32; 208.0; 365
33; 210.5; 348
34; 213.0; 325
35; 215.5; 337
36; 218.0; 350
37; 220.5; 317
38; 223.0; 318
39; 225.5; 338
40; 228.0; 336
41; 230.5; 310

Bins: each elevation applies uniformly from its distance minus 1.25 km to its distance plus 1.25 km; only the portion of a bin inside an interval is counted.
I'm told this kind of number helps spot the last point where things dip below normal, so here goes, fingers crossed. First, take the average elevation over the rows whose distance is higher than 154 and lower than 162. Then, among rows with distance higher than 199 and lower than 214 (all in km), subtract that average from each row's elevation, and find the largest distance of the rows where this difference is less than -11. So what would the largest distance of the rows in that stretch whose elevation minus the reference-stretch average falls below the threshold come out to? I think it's 213.0 km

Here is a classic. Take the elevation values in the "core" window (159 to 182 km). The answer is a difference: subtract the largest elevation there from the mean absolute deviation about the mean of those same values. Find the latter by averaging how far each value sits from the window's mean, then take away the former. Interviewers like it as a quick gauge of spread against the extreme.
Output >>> -352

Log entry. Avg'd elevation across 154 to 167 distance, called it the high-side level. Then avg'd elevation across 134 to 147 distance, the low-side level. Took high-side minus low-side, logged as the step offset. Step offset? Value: 3.6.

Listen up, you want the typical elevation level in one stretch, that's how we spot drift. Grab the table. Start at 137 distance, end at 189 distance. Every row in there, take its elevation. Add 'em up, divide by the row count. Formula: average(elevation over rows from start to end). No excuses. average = 342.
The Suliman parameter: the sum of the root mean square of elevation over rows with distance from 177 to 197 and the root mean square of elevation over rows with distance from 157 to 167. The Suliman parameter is 689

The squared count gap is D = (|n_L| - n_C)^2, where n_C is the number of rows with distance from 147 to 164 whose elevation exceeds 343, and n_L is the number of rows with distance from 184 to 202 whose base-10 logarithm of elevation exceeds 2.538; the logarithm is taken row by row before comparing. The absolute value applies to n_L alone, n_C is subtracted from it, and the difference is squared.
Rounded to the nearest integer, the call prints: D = 0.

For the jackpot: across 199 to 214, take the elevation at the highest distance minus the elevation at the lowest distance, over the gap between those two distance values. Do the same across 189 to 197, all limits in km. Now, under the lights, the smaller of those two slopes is -1.9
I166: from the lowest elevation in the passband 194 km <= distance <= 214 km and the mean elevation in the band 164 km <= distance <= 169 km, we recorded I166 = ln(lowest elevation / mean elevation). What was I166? -0.058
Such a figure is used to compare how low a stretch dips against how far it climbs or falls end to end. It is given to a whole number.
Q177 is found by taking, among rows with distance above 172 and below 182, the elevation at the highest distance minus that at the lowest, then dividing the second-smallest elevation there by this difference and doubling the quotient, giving 230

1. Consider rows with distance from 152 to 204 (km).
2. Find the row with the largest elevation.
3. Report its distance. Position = 160.5 km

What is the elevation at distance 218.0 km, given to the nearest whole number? 350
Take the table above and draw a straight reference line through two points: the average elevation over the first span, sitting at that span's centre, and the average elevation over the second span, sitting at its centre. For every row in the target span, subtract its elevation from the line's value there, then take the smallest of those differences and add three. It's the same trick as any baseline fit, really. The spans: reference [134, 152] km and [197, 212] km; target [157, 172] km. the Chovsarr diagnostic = -9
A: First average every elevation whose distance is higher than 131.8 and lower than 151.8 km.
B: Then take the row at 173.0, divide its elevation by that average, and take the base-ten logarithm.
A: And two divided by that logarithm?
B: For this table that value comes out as 269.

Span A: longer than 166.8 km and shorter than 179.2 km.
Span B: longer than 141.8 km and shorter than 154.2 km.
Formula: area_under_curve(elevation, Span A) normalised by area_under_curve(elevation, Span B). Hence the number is 1.02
